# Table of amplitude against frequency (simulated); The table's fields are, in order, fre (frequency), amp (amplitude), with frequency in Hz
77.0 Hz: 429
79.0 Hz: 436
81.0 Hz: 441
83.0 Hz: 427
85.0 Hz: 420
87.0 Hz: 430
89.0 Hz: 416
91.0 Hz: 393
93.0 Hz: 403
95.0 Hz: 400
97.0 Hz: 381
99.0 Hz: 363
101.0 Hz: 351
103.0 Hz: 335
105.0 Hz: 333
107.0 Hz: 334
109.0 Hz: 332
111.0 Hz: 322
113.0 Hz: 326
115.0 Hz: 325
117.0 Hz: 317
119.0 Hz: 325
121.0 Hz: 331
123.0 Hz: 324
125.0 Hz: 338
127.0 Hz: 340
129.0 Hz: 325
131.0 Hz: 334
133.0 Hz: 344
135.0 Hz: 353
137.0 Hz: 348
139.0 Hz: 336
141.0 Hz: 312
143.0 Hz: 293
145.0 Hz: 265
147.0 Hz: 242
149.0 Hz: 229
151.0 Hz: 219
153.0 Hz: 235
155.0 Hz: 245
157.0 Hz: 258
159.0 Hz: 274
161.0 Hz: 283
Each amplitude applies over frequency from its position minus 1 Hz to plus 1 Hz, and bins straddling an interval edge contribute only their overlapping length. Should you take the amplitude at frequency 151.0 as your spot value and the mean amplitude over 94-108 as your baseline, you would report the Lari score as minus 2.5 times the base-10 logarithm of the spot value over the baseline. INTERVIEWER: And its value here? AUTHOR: 0.53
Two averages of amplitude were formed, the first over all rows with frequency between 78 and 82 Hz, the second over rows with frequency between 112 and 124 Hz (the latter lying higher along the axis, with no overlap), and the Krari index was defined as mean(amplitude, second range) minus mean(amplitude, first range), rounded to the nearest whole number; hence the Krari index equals -114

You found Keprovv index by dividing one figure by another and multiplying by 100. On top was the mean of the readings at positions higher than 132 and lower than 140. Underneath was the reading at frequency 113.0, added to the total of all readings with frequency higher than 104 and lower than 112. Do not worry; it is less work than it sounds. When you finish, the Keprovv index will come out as 21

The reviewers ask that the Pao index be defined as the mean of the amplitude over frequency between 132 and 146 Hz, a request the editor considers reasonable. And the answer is 322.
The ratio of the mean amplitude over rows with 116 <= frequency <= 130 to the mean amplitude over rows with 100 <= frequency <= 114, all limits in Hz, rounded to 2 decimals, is 0.99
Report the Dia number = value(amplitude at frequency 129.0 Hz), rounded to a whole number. 325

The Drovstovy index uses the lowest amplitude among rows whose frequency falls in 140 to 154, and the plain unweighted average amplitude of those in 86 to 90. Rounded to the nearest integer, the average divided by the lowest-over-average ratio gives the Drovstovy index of 817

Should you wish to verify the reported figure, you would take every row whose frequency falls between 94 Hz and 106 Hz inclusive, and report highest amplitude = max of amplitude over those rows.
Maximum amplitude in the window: 400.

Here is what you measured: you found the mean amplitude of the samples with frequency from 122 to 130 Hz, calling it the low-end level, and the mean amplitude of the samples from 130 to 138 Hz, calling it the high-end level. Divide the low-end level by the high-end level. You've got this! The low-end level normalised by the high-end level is 0.96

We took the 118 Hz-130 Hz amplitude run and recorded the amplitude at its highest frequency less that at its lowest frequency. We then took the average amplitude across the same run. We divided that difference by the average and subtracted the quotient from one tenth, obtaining 0.10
